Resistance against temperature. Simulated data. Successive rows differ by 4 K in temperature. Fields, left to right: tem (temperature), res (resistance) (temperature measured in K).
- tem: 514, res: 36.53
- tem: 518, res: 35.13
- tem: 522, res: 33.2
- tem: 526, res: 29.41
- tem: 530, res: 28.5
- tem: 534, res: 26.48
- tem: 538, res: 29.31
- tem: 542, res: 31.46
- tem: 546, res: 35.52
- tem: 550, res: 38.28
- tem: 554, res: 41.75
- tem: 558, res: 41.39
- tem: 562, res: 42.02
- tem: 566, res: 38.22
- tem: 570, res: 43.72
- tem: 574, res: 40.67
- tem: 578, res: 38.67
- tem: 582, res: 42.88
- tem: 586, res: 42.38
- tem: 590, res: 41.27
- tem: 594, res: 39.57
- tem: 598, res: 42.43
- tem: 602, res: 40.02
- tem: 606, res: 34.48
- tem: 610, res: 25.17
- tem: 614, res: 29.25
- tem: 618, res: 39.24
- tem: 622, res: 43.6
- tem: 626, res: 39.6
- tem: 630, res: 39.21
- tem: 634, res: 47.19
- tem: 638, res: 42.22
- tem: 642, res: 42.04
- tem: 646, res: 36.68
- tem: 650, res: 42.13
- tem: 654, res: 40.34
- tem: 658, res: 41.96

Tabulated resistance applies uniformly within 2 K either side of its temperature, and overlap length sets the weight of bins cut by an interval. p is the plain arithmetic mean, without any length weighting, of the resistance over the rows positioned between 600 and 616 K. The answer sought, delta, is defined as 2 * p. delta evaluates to 64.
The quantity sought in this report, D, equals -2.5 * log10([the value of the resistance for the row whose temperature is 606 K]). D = -3.84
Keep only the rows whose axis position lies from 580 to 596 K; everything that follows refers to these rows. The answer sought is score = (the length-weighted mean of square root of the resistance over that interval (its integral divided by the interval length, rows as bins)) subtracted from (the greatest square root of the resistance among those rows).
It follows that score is 0.11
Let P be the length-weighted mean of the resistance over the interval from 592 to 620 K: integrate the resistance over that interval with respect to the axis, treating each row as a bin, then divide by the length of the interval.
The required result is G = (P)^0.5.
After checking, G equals 5.98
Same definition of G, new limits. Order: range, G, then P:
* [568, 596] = 6.43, 41.3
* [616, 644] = 6.47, 41.9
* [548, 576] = 6.39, 40.9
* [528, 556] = 5.75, 33.0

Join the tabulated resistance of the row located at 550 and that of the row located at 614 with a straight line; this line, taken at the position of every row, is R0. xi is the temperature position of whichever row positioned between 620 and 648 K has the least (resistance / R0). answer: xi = 626 K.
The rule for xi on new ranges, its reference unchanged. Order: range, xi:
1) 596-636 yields 610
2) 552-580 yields 566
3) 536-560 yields 538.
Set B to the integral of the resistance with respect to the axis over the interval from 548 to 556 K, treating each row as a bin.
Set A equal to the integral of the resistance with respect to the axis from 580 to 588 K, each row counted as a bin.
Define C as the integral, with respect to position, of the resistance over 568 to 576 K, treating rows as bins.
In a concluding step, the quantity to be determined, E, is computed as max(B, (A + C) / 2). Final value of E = 339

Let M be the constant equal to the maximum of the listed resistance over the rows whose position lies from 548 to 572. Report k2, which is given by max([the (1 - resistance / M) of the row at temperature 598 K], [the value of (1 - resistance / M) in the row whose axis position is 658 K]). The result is 0.04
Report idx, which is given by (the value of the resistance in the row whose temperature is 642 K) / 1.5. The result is 28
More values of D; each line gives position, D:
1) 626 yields -3.99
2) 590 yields -4.04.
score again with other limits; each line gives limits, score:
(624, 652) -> 0.45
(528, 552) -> 0.58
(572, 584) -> 0.17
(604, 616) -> 0.44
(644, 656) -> 0.19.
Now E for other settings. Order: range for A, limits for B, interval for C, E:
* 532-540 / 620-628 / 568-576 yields 333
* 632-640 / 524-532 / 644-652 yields 336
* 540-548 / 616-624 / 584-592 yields 331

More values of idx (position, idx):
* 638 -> 28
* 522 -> 22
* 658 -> 28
